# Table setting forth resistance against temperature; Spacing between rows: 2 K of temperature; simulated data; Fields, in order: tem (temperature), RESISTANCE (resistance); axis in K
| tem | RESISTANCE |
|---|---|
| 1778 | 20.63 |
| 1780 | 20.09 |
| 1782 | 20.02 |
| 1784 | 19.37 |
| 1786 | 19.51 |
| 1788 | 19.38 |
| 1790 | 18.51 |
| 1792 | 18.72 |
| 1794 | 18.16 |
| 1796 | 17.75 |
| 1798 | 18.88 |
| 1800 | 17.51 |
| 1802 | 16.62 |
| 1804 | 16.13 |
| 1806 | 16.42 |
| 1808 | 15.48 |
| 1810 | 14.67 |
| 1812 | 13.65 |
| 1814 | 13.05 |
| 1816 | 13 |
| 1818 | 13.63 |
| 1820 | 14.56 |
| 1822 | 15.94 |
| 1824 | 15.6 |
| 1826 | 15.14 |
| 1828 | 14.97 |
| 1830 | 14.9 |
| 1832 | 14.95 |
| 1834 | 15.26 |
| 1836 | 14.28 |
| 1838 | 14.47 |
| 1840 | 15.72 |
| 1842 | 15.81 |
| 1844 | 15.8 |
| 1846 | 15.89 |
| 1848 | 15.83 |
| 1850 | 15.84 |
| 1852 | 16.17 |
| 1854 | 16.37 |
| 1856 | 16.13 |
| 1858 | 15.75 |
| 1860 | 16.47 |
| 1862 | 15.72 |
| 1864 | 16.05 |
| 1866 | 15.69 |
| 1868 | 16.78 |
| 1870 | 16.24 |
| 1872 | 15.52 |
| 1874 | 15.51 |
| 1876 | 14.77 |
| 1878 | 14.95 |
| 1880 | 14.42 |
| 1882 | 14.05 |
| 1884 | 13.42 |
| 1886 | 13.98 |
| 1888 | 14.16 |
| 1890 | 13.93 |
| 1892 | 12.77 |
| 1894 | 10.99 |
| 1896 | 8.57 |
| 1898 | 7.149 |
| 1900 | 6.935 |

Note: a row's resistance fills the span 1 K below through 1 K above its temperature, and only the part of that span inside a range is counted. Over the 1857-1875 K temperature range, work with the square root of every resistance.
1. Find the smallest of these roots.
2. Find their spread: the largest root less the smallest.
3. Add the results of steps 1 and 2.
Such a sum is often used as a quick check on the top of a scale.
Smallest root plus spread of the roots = 4.10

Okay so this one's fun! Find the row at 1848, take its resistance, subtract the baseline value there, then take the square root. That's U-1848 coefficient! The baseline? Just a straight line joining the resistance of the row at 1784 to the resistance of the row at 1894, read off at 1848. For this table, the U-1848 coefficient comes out 1.16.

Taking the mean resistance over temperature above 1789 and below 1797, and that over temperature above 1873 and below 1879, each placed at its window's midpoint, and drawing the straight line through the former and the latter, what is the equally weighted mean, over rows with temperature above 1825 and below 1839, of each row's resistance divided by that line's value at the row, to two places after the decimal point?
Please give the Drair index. 0.89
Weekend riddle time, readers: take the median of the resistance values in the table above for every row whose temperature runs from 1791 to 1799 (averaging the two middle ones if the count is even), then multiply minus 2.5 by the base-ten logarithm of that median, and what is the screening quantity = -3.16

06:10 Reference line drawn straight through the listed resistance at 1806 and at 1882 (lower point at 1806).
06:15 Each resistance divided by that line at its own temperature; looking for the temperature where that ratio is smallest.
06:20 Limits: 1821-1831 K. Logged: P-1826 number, 1830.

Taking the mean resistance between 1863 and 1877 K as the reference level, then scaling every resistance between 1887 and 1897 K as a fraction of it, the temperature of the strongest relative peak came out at 1888 K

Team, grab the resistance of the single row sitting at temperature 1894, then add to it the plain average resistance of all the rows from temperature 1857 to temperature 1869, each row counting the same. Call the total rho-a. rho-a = 27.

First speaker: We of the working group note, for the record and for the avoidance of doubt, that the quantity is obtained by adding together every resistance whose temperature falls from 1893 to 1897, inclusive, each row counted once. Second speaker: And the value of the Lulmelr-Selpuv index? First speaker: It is 20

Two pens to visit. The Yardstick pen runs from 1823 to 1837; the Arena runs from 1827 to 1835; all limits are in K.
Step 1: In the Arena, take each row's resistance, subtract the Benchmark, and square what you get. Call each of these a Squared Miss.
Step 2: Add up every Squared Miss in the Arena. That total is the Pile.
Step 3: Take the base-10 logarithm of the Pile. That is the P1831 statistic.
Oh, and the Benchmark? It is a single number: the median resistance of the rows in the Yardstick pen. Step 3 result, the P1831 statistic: -1.0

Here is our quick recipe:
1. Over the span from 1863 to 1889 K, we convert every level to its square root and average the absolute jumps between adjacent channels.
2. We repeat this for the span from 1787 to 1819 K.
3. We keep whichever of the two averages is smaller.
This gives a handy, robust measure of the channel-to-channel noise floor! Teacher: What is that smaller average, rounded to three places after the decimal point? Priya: 0.063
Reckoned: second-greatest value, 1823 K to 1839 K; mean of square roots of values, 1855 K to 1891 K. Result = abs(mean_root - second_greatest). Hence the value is 11.4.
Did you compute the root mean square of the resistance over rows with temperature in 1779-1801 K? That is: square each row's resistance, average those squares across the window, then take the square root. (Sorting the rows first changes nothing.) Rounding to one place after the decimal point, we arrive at 18.9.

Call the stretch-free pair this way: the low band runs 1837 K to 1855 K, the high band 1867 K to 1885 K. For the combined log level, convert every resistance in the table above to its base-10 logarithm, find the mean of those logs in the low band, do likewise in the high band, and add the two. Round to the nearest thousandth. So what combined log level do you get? 2.375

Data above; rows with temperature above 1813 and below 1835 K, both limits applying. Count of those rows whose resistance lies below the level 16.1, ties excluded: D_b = 11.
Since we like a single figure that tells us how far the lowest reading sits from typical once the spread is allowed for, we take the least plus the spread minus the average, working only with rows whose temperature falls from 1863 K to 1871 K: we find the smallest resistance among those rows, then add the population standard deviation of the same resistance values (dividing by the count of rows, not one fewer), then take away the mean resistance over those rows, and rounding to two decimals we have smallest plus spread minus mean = -0.11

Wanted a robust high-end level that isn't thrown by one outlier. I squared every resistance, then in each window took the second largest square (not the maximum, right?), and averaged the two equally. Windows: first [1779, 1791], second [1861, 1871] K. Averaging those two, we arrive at 332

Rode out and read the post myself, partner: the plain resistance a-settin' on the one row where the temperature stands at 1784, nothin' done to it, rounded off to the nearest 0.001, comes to 19.370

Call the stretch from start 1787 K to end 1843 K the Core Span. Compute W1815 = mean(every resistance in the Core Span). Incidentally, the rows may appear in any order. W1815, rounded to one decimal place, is 15.8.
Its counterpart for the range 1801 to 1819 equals 14.7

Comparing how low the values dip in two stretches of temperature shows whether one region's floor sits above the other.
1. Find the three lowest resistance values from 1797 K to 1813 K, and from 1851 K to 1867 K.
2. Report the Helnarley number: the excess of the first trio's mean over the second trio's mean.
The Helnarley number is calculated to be -1.1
